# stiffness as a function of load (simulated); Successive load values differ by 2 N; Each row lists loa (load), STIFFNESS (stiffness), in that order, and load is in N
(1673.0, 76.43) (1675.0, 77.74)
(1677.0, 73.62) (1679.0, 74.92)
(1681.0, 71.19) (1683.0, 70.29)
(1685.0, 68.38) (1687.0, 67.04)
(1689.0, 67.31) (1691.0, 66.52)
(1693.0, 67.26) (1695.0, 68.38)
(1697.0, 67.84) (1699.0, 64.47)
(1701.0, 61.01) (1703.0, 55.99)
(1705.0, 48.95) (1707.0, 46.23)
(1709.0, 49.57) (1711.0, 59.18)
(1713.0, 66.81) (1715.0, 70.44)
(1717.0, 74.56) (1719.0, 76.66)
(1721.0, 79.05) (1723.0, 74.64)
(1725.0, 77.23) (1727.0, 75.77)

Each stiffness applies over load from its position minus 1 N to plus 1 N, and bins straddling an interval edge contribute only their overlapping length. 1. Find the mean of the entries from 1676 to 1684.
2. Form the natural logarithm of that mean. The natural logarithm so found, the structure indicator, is 4.28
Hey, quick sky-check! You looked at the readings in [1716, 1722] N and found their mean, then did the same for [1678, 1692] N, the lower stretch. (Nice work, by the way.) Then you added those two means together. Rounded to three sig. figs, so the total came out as 146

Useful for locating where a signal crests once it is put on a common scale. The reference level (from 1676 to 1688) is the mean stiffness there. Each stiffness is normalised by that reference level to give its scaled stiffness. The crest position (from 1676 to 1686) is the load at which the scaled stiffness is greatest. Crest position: 1679.0 N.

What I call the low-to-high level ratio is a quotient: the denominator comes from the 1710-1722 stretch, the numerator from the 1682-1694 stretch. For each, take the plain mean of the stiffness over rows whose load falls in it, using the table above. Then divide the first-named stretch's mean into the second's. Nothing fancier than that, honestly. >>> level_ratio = 0.95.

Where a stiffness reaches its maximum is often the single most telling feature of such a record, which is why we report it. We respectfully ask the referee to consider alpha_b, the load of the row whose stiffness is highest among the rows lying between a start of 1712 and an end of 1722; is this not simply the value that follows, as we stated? 1721.0 N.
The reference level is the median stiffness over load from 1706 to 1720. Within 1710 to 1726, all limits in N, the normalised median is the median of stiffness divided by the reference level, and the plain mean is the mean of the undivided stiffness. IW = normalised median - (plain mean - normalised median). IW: -70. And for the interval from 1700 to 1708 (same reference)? -51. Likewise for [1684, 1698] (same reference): -66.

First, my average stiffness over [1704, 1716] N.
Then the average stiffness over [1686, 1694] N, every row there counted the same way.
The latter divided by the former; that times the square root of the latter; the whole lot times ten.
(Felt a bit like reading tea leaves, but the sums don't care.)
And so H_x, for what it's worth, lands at 97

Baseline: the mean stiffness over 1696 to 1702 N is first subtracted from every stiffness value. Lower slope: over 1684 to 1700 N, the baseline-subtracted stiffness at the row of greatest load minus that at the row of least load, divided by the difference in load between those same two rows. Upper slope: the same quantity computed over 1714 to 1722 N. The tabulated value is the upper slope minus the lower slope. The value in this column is 1.7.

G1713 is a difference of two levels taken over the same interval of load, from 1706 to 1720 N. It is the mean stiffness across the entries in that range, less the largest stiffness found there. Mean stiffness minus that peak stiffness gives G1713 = -13.3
